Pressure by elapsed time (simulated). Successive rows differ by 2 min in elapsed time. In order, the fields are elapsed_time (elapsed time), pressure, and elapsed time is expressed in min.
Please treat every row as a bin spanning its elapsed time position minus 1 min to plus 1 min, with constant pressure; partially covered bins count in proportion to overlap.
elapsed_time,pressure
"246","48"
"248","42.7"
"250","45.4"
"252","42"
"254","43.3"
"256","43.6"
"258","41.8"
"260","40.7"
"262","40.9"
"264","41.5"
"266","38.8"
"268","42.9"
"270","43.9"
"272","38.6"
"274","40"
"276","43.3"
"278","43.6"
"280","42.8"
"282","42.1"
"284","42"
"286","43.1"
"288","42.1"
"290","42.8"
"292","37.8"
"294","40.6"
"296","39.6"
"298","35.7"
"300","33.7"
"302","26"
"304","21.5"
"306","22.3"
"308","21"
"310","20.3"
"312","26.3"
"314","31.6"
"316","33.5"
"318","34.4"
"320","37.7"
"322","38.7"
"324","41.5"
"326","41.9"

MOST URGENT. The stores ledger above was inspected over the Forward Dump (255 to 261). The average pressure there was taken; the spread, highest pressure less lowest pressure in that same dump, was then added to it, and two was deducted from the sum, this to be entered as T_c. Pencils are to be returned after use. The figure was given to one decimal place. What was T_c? 42.9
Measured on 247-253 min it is 44.8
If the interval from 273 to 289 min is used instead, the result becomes 44.0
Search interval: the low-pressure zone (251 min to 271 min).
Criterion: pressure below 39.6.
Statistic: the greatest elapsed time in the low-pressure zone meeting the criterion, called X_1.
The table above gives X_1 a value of 266 min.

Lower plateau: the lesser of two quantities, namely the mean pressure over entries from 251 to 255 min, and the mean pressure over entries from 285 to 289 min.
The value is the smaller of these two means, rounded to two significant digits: 43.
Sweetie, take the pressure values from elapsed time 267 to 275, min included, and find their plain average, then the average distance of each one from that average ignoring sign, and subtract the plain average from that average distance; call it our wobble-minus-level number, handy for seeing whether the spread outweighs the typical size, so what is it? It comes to -39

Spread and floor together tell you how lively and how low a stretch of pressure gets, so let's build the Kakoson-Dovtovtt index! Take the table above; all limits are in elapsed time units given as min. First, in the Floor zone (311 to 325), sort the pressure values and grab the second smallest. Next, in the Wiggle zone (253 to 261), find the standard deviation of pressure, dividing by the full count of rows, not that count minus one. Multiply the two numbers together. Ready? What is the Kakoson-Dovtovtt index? 37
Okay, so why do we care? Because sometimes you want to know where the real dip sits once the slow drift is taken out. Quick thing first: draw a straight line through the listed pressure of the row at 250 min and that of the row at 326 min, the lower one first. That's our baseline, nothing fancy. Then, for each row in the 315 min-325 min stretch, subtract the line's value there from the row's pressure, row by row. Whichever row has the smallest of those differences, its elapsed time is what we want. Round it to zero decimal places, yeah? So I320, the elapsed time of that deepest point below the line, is 316 min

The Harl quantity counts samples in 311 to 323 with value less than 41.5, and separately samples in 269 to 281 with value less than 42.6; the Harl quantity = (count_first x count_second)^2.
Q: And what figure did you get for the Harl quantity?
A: 144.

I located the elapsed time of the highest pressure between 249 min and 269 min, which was 250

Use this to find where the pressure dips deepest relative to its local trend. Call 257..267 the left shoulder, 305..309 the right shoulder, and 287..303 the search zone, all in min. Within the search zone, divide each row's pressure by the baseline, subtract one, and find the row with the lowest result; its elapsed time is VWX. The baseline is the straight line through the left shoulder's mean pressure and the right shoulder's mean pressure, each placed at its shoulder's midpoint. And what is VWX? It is 302 min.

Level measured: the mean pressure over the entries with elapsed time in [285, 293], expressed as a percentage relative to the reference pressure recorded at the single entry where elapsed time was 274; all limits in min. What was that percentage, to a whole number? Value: 104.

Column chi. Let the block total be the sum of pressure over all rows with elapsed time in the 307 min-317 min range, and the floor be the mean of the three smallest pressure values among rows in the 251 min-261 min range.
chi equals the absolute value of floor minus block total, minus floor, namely 50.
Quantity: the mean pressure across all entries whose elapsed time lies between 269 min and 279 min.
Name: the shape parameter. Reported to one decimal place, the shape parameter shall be 41.9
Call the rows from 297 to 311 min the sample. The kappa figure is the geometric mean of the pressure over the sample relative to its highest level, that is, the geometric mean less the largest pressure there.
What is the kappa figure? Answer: -10.5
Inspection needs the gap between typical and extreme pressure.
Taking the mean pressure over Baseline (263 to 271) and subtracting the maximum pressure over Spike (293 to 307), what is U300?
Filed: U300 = 1.2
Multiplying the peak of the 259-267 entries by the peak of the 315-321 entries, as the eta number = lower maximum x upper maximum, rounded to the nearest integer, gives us 1565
